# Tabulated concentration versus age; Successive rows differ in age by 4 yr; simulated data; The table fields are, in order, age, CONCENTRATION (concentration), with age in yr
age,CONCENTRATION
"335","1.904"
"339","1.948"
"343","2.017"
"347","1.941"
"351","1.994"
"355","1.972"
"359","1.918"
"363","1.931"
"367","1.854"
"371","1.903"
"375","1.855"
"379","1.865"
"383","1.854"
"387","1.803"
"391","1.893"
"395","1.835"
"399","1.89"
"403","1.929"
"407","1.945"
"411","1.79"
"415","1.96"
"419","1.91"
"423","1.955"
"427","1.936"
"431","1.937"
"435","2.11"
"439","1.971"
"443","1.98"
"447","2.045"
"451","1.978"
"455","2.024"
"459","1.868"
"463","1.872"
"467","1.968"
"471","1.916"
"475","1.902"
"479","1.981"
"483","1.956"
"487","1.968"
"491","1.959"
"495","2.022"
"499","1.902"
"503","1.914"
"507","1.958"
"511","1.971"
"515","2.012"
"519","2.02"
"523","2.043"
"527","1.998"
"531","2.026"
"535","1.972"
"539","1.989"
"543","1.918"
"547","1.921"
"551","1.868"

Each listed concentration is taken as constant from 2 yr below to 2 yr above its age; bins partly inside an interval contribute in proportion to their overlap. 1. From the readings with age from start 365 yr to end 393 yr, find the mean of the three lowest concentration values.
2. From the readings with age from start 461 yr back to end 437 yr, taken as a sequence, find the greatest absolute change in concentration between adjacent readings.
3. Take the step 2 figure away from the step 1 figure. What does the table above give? 1.68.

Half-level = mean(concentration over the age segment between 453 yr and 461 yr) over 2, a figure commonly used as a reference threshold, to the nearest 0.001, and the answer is 0.973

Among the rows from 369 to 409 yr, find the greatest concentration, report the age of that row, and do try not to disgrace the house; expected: 407 yr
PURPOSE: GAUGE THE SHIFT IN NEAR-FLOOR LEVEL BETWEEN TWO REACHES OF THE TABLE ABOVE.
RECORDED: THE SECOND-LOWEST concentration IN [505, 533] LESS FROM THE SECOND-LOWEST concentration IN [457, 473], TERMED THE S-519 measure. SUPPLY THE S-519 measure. -0.10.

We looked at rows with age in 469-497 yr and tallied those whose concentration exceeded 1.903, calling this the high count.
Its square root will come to 2.45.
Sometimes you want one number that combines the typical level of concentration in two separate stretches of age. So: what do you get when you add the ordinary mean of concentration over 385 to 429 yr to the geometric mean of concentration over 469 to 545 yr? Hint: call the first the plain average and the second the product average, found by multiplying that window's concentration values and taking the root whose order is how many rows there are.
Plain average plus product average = 3.86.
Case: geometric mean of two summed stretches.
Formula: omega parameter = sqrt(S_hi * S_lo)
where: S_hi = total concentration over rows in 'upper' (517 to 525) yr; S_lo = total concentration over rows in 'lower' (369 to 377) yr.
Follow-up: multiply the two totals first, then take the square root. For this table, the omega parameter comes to 3.91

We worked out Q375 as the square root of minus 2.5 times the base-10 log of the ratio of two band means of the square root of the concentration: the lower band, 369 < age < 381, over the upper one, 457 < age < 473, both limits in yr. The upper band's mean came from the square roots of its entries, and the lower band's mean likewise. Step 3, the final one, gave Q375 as 0.10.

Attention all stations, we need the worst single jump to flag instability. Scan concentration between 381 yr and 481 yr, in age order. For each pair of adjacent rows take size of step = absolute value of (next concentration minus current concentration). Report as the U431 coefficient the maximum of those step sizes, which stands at 0.17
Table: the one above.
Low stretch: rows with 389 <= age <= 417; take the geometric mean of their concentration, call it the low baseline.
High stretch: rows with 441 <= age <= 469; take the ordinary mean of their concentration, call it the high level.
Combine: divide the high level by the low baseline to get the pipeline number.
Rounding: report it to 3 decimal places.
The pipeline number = 1.038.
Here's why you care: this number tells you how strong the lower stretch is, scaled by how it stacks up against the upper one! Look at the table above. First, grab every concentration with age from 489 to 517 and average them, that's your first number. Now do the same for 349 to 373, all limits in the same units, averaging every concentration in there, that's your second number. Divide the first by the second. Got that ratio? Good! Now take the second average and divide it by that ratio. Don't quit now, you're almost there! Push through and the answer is 1.90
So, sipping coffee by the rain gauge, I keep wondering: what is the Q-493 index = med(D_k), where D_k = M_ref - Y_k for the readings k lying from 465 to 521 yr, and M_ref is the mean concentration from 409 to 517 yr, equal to -0.01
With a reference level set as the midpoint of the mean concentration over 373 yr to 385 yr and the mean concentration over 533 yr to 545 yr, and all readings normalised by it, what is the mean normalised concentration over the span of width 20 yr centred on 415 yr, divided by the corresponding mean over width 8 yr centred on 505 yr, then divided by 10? 0.099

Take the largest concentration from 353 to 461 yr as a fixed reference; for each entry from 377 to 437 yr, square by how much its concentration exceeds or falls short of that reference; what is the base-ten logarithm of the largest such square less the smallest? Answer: -1.0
